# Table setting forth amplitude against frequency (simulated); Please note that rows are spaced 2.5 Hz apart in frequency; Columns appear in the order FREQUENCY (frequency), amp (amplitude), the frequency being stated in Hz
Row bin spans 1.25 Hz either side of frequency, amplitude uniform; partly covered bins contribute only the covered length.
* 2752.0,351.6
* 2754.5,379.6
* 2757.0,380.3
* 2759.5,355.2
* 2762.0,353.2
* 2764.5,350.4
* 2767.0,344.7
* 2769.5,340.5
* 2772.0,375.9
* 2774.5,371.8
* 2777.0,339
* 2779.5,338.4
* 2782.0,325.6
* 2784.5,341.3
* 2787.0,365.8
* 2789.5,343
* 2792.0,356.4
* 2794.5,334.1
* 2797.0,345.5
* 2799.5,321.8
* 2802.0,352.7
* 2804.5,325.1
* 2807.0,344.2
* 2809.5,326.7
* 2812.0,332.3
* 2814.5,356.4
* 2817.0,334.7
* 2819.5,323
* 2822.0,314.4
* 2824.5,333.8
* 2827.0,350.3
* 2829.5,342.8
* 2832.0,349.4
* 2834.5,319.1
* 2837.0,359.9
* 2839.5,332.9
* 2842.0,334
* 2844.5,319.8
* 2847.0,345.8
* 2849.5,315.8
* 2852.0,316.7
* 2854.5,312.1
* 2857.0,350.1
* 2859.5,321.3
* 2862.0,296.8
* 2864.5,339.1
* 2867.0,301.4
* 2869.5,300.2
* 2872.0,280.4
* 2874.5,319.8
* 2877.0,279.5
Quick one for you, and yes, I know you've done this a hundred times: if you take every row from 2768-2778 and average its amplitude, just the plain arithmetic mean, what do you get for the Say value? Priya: 357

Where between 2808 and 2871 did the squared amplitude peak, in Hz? 2837.0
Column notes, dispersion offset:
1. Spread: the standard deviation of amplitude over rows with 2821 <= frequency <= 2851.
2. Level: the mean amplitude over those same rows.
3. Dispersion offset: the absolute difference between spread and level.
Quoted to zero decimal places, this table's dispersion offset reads 320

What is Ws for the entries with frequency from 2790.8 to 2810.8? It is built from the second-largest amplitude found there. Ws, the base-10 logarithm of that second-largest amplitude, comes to 2.55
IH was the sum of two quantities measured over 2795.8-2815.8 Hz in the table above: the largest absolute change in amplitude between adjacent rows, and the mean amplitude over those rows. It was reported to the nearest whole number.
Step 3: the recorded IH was 369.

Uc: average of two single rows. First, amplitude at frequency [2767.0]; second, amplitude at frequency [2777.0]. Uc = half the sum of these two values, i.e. 342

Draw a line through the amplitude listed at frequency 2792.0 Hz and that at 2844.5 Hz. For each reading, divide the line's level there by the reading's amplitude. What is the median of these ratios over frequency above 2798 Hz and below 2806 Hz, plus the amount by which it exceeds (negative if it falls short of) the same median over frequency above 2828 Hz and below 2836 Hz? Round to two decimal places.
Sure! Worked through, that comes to 1.18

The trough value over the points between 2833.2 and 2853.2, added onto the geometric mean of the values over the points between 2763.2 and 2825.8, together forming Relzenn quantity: 657.0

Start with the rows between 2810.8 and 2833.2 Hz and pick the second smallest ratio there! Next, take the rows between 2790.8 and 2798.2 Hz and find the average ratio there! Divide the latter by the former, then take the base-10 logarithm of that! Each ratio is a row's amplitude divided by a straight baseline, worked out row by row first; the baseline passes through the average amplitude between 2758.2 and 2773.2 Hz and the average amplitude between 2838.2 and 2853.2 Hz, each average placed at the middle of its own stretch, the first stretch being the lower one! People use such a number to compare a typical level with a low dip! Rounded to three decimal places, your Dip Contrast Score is 0.019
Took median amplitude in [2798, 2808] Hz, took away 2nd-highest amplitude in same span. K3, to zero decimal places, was -10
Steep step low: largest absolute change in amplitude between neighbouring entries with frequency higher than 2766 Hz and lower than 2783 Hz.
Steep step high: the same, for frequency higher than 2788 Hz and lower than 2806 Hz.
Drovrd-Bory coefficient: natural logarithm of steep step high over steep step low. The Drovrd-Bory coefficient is -0.1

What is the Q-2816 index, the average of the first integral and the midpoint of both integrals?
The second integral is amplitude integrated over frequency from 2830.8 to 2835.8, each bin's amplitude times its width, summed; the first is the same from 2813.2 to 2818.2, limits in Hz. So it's 1714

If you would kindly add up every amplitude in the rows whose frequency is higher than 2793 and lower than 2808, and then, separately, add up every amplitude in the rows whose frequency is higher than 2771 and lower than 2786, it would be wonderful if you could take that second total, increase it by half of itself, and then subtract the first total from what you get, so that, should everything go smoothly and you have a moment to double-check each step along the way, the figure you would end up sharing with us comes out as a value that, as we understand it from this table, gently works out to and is 1115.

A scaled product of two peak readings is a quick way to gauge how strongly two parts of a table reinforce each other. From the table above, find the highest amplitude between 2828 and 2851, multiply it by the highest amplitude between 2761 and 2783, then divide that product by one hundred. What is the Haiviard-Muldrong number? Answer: 1353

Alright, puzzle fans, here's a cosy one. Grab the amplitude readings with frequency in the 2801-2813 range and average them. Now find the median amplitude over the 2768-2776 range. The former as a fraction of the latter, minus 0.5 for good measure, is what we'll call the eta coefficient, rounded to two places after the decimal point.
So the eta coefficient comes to 0.40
